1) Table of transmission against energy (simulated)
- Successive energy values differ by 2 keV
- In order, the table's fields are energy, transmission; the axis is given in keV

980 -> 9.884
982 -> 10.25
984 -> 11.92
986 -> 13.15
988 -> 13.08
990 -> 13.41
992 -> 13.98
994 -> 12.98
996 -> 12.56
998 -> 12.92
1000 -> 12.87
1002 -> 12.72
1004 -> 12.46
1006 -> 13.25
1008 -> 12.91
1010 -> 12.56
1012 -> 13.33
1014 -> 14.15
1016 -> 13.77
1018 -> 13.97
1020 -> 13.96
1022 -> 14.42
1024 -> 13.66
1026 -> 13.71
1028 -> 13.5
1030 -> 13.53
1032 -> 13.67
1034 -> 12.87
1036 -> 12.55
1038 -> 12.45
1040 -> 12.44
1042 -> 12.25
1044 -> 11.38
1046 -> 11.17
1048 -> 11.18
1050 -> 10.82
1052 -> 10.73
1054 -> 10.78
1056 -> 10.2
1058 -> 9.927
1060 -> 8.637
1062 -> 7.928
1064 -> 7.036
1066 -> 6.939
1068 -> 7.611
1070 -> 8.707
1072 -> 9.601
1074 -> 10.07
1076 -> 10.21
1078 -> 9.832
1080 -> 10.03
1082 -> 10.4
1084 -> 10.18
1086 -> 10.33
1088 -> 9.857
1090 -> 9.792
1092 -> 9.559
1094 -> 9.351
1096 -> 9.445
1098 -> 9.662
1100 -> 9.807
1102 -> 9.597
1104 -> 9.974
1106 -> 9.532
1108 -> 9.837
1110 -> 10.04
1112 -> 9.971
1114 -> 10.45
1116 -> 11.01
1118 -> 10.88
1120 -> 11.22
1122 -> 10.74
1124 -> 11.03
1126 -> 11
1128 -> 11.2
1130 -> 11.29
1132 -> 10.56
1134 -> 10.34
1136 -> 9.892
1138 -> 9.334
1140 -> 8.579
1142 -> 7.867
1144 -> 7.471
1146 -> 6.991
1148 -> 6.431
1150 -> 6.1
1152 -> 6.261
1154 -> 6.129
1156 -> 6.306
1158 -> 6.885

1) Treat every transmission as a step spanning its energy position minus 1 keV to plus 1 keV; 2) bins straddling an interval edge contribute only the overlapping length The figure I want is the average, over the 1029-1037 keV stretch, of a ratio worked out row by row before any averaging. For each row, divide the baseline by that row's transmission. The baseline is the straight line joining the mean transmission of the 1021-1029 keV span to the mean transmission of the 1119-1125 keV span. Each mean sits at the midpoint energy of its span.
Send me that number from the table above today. 1.03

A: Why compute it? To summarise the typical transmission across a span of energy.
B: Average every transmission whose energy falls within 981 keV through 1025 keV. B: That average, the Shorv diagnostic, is 13.1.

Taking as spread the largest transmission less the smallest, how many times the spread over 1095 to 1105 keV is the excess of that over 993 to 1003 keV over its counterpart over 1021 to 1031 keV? -0.9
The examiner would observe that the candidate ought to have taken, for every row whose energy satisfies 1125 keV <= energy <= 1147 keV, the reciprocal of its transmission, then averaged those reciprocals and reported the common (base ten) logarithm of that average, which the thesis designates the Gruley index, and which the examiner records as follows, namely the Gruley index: -0.97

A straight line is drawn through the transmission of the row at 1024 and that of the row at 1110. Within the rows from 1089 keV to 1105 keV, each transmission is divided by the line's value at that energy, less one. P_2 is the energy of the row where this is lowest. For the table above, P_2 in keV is 1094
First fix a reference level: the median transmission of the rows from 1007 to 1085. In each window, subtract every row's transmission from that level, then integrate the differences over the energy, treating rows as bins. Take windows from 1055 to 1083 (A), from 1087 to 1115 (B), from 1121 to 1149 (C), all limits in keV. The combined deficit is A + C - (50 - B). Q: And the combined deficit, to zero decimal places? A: 96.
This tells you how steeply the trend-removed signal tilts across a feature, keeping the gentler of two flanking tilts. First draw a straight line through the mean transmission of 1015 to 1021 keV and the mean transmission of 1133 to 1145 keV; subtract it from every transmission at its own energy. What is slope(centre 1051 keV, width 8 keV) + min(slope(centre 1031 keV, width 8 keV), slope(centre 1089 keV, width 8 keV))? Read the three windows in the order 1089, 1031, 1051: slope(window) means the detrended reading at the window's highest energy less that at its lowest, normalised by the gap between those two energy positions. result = -0.11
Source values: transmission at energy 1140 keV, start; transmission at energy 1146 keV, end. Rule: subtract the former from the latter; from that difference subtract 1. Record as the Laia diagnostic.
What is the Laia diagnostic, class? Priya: -2.6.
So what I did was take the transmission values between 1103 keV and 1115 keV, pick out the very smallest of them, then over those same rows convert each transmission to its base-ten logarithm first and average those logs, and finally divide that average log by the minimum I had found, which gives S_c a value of 0.105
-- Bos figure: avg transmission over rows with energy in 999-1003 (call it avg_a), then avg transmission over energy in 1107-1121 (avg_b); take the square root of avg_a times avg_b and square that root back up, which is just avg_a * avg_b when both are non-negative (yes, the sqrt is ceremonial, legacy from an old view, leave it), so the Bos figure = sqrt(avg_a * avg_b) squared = 134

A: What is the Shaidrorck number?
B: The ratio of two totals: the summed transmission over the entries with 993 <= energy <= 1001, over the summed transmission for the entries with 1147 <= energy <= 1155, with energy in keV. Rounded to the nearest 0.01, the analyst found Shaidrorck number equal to 2.06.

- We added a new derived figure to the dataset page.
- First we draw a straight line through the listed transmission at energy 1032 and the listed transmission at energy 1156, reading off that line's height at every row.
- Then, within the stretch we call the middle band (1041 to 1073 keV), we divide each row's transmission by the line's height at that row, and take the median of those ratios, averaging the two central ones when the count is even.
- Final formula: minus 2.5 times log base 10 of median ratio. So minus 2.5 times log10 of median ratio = 0.19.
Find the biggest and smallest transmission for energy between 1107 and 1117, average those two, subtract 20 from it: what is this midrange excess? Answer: -10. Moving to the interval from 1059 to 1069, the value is -12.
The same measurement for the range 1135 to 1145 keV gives -11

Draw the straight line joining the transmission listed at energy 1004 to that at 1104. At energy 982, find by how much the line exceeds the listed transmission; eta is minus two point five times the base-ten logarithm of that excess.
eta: -1.1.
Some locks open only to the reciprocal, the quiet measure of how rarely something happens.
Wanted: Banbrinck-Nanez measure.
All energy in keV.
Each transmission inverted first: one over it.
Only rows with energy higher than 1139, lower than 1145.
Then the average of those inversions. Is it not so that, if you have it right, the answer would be 0.126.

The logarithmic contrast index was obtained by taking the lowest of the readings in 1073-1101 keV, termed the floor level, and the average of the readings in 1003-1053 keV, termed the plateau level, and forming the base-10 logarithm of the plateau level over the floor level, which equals 0.14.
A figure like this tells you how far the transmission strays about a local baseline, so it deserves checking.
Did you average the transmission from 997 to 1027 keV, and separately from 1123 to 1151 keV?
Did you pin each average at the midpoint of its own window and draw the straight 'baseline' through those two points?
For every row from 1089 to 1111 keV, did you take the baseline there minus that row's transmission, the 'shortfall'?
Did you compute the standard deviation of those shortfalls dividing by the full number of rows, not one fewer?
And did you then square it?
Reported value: 0.1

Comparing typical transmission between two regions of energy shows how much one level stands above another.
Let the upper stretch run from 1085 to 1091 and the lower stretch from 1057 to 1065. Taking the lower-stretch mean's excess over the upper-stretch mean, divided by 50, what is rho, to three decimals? -0.032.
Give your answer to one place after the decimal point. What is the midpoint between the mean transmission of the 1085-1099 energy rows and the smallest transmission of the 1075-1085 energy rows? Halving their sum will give 9.8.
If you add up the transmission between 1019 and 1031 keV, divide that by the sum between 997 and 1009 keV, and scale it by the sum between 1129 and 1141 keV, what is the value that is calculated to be 64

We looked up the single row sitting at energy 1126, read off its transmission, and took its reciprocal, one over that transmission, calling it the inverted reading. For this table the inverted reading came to 0.091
